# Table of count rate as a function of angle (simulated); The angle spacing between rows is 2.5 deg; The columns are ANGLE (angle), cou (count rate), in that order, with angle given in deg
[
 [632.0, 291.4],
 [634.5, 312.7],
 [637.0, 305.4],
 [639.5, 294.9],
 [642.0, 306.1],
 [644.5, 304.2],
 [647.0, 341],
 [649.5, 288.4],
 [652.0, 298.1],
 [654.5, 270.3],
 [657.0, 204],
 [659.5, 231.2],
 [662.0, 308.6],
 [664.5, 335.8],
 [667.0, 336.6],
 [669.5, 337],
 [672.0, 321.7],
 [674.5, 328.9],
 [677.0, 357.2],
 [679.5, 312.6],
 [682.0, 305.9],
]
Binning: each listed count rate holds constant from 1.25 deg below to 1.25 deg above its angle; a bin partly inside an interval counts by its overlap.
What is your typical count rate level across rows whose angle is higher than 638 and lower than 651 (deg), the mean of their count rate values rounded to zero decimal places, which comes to 307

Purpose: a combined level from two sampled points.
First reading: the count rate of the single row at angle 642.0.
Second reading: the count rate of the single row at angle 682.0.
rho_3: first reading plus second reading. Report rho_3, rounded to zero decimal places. 612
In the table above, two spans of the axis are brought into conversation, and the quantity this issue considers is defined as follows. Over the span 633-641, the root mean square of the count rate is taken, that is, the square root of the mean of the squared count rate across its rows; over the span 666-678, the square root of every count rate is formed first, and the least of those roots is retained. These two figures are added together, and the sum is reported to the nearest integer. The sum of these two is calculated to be 322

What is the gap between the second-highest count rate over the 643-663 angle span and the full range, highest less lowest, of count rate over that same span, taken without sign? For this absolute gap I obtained 172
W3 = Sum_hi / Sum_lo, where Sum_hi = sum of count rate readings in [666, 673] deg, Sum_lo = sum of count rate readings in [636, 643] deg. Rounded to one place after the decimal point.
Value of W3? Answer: 1.1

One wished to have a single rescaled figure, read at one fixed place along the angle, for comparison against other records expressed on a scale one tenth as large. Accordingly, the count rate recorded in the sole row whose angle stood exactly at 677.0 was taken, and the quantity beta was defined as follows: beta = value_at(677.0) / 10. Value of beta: 36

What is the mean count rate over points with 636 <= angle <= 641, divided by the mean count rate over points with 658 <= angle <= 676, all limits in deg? 0.96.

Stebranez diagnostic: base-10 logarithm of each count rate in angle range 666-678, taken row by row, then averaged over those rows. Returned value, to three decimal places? 2.526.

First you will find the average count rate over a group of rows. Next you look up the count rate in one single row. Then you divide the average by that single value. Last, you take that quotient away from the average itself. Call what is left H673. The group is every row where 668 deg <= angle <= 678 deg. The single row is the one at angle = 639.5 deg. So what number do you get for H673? 335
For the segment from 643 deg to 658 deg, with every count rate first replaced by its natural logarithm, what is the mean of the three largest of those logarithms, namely 5.75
